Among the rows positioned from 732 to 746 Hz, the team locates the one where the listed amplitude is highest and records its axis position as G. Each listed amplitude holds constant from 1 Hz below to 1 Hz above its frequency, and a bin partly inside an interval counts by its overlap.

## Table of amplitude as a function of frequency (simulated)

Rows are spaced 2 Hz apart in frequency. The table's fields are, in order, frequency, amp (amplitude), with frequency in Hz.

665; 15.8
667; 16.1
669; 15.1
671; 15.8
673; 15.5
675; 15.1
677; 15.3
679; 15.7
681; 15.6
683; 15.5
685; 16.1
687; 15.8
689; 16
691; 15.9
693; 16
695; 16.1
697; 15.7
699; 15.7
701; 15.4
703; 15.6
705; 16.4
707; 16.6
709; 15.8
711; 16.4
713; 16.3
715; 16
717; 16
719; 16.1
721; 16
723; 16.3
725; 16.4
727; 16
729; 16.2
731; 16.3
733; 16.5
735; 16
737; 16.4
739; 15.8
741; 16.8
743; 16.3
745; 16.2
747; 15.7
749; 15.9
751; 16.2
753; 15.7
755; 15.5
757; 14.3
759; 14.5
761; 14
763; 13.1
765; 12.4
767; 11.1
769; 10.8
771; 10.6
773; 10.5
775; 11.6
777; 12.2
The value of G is 741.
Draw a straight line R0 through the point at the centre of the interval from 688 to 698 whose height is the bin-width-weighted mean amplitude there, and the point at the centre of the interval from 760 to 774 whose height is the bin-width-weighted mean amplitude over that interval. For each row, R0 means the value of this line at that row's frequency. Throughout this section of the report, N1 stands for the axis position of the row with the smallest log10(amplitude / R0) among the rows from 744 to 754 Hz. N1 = 747 Hz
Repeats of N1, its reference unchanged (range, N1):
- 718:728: 719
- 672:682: 675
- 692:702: 701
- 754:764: 763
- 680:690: 681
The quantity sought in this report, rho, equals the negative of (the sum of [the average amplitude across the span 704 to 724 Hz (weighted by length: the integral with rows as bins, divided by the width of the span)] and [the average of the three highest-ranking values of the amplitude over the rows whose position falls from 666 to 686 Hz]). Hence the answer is -32.2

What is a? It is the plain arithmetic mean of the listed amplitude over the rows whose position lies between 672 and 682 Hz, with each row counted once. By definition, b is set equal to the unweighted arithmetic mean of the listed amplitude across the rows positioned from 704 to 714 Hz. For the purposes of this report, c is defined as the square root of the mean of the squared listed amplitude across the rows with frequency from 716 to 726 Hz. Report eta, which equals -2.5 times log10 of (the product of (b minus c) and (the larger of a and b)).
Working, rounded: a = 15.4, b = 16.3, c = 16.2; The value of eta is -0.89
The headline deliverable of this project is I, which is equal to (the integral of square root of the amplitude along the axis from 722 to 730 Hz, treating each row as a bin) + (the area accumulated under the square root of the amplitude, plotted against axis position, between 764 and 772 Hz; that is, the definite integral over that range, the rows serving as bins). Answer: 59.0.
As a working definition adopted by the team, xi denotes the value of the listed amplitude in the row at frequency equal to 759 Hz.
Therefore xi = 14.5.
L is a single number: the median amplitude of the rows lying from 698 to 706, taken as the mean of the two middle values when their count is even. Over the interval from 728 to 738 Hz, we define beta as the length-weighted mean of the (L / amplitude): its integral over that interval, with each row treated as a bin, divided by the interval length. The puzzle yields 0.96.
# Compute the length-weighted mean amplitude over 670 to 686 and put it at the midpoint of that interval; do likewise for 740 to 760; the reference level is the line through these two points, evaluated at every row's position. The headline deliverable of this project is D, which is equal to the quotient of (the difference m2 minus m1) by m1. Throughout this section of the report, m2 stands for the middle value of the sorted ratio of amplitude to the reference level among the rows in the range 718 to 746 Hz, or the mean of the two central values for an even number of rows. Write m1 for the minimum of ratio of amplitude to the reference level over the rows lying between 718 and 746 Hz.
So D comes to 0.029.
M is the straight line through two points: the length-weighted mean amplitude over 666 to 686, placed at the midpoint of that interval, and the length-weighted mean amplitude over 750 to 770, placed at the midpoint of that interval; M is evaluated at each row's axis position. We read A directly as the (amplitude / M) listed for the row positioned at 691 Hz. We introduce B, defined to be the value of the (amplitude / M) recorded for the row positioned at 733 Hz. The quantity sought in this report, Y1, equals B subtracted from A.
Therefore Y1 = -0.11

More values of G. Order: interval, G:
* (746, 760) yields 751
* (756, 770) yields 759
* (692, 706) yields 705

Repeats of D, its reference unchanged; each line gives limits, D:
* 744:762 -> 0.122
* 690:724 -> 0.037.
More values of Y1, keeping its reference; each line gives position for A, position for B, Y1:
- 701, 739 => -0.09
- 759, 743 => -0.10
